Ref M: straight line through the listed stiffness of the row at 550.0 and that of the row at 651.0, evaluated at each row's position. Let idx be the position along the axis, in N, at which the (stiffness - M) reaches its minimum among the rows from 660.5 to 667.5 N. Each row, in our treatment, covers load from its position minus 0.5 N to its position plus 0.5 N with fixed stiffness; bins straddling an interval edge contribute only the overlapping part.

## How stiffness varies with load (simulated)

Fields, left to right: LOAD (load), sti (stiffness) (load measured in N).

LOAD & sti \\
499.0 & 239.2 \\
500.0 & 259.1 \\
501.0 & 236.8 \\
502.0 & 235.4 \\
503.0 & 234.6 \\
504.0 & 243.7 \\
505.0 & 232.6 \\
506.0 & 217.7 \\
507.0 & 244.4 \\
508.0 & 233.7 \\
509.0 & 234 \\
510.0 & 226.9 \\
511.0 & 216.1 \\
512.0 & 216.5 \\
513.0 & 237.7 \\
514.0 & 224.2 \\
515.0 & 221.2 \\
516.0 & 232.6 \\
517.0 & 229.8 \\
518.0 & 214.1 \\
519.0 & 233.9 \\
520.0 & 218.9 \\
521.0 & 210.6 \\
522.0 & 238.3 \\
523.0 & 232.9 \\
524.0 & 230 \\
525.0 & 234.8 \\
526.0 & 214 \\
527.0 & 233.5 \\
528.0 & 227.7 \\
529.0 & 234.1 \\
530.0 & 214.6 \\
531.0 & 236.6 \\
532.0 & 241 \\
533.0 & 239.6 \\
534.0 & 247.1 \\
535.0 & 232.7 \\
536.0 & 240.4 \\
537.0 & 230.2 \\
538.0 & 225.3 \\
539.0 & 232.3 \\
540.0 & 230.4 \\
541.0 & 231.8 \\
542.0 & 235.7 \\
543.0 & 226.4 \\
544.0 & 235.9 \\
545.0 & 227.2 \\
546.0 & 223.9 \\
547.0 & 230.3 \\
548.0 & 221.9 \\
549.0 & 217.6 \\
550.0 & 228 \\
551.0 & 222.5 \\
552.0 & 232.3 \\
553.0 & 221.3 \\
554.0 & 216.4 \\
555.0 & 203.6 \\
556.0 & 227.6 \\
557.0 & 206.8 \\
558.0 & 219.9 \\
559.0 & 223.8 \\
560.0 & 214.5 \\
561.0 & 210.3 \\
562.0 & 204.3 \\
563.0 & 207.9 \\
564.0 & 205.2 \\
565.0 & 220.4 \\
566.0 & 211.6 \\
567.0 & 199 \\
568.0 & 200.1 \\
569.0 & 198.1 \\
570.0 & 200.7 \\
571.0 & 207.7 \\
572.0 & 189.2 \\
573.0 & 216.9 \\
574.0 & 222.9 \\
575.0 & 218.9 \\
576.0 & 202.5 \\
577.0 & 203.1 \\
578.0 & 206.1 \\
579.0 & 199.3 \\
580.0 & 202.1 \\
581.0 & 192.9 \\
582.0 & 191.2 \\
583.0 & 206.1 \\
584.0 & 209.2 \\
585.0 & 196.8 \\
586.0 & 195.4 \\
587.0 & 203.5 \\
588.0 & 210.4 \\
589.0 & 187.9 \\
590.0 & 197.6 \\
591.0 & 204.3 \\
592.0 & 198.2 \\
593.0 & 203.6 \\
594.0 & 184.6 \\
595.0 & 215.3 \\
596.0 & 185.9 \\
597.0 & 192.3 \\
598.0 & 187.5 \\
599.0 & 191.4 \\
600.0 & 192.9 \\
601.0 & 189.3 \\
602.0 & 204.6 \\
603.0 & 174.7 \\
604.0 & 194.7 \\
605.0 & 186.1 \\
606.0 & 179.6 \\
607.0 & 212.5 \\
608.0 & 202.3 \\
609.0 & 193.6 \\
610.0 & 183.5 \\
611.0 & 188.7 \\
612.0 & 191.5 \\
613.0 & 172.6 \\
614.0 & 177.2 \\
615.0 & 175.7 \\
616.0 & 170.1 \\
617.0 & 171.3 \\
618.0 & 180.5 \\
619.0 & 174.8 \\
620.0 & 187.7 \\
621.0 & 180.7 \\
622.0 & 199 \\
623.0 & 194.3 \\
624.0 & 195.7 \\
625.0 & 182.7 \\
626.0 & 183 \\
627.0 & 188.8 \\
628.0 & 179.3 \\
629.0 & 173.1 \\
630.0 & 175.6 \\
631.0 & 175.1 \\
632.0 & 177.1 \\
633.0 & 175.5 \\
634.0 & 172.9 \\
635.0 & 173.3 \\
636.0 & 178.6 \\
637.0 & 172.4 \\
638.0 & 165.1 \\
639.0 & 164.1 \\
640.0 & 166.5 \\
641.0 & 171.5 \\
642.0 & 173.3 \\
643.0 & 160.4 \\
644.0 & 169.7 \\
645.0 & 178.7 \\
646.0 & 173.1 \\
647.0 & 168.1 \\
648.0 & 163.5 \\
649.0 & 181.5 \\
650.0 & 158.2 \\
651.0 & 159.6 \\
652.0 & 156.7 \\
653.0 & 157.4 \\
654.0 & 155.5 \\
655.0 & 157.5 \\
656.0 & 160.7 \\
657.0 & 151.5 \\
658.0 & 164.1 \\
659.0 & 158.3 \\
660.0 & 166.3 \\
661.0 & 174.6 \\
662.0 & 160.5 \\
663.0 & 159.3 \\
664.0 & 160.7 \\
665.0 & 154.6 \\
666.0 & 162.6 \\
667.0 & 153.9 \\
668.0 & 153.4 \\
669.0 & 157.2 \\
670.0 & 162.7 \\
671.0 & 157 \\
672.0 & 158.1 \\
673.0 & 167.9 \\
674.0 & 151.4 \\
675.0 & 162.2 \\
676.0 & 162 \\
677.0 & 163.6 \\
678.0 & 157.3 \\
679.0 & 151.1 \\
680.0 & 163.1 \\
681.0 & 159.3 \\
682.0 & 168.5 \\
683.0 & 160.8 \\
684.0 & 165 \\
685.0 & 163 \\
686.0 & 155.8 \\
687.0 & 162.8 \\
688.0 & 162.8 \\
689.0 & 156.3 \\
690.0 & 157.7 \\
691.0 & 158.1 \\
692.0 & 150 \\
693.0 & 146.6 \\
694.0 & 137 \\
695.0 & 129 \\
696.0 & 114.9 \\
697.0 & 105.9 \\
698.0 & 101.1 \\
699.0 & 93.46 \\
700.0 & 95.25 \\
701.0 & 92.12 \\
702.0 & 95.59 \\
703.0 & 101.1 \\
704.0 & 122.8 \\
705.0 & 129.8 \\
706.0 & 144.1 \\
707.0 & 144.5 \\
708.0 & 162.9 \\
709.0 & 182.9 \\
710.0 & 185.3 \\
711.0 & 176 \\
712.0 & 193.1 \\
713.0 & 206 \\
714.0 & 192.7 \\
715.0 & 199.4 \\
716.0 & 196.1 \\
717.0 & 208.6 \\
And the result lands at 665.0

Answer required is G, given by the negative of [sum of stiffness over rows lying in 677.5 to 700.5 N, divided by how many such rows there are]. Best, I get -144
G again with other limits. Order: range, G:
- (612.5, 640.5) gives -178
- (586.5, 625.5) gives -190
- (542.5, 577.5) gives -215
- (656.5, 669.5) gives -160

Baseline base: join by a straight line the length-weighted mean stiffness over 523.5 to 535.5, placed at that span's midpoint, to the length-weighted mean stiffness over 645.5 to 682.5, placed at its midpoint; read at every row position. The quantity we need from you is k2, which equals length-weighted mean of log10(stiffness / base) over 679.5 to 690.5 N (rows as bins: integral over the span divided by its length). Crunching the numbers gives 0.032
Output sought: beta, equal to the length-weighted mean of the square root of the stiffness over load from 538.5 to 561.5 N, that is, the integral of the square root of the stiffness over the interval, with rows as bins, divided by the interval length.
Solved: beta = 14.9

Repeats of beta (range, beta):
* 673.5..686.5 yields 12.7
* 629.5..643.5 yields 13.1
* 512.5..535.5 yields 15.1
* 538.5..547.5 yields 15.2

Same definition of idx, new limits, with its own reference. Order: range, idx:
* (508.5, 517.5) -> 511.0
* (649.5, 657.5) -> 657.0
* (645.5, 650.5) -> 650.0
